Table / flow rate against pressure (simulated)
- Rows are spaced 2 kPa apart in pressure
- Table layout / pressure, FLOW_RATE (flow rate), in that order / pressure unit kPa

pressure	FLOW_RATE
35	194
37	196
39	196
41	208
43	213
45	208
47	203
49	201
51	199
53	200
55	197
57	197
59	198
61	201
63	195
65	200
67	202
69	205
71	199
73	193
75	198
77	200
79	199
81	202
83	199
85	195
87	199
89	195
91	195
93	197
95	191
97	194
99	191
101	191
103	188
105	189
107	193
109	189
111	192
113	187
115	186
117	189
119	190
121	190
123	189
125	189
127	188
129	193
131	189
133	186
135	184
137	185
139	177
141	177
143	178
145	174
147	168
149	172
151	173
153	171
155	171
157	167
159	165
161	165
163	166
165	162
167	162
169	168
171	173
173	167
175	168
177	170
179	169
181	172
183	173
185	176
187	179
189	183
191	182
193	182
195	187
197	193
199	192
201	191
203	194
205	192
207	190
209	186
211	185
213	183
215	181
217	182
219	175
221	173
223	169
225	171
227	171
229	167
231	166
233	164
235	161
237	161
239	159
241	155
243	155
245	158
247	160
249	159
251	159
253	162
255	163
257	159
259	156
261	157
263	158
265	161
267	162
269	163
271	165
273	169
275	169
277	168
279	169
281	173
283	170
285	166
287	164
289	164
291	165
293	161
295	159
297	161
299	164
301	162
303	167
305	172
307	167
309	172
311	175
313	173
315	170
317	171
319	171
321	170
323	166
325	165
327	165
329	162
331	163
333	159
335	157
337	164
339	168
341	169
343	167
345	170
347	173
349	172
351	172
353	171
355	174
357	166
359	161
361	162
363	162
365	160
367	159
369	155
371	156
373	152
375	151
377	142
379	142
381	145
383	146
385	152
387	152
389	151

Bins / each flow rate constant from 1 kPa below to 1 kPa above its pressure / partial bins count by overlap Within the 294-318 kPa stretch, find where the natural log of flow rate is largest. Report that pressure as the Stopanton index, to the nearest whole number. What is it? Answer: 311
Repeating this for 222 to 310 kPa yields 281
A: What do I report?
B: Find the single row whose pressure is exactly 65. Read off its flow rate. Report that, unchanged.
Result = 200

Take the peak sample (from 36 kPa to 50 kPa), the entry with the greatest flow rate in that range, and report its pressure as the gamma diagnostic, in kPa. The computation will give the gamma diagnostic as 43 kPa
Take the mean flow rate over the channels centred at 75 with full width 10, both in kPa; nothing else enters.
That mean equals 198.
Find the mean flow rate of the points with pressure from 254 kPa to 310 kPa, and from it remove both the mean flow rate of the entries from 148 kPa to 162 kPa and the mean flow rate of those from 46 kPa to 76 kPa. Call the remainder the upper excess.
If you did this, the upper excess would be -204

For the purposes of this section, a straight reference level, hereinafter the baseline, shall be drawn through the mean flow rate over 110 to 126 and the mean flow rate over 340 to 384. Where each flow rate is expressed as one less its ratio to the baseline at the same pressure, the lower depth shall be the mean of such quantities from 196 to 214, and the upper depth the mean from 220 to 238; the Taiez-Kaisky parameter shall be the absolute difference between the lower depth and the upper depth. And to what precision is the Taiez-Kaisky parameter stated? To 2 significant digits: 0.11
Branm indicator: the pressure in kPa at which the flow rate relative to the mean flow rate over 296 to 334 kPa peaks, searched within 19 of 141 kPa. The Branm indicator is 129 kPa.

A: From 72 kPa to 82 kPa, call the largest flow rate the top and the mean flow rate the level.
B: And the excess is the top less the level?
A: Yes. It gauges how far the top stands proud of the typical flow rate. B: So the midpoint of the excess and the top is 103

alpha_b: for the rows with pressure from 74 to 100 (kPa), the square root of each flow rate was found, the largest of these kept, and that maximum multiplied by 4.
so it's 57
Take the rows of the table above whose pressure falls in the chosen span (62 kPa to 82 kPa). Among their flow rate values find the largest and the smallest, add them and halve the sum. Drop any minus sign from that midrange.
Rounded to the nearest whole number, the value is 199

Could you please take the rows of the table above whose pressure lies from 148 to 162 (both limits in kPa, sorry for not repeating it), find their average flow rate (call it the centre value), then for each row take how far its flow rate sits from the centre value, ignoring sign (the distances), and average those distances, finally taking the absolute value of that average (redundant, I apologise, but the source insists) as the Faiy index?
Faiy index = 3.0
